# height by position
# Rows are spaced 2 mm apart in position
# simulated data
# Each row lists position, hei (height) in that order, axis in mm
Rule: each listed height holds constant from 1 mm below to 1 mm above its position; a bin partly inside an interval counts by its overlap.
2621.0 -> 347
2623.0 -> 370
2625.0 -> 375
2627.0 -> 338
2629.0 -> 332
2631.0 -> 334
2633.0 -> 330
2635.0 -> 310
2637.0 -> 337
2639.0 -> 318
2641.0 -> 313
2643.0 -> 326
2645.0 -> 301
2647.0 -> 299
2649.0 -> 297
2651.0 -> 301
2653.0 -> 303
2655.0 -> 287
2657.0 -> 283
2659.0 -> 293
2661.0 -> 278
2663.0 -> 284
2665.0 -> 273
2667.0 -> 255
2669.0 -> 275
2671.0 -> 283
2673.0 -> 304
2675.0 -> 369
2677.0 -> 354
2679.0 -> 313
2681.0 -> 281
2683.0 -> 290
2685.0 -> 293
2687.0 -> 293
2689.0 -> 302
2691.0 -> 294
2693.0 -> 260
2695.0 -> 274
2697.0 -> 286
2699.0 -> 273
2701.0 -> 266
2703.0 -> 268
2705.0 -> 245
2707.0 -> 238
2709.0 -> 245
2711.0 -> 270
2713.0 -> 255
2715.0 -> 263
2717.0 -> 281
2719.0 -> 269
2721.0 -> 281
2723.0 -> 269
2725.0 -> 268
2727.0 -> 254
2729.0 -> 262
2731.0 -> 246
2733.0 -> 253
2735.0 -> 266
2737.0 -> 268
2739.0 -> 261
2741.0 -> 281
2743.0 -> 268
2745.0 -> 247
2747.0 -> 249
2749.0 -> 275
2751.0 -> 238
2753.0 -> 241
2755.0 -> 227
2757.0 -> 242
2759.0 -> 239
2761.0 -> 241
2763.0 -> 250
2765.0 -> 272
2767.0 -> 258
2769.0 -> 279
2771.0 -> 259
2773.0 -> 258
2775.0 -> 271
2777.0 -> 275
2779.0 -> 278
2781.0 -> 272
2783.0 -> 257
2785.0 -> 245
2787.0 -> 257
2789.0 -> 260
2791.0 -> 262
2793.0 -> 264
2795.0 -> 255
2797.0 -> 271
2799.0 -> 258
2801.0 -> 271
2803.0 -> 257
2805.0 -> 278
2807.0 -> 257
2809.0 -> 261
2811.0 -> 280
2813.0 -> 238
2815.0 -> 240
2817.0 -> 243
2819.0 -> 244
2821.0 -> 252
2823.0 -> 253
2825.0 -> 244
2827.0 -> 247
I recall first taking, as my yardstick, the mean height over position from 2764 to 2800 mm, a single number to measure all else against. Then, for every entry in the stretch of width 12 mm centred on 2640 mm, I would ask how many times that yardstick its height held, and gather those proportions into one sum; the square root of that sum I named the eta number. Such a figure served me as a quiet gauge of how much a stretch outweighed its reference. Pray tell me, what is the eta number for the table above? 2.69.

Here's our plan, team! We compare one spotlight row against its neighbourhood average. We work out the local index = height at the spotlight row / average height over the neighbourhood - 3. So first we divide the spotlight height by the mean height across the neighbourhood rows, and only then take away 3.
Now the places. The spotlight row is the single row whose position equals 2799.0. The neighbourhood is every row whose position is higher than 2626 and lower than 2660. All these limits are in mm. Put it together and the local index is -2.17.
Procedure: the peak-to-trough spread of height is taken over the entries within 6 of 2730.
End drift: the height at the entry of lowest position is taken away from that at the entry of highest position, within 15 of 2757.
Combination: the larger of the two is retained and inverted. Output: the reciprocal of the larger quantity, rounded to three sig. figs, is 0.0455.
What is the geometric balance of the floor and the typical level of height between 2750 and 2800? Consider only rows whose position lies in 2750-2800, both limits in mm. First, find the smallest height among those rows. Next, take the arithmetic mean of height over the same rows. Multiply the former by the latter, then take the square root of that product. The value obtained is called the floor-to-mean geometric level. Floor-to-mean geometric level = 242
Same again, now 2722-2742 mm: 254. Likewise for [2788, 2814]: 250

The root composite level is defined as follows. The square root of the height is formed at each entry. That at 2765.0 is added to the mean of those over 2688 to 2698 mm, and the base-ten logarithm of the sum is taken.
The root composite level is 1.523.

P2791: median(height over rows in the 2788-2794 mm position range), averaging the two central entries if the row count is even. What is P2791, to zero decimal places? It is 262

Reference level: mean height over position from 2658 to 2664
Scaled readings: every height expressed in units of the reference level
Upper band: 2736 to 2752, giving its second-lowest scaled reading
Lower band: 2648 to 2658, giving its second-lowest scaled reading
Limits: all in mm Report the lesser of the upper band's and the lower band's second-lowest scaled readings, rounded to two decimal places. 0.87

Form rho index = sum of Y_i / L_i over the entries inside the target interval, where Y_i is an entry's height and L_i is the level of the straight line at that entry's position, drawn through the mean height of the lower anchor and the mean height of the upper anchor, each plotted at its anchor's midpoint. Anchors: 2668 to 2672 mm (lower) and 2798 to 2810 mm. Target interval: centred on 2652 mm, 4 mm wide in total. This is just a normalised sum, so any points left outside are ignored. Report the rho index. 2.1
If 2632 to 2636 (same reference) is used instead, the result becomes 2.3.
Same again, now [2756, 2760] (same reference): 1.8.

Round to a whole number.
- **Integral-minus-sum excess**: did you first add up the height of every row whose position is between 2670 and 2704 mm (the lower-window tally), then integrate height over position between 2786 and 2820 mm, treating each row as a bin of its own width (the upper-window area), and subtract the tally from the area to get 3789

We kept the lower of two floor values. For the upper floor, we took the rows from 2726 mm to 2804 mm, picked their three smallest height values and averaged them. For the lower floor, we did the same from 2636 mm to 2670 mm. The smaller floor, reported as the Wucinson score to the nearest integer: 235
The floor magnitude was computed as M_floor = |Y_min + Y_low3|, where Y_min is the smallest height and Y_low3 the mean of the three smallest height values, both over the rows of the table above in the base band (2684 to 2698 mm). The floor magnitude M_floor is 533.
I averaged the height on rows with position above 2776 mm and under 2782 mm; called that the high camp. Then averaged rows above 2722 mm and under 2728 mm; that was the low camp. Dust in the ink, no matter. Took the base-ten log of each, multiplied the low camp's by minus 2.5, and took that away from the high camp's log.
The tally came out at 8.49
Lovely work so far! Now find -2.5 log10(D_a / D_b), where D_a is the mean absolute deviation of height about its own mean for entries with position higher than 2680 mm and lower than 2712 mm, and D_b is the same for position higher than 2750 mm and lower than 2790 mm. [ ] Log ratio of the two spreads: -0.24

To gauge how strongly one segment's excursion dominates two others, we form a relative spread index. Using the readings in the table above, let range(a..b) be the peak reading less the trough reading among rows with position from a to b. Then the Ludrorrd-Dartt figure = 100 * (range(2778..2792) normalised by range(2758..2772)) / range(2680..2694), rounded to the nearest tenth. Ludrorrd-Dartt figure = 2.0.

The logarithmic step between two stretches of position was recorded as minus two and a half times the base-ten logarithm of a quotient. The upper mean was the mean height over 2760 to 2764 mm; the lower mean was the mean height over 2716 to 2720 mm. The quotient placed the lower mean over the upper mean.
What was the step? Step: -0.12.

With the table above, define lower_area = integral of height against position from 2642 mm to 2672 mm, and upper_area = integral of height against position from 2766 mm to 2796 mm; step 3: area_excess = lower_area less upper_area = 776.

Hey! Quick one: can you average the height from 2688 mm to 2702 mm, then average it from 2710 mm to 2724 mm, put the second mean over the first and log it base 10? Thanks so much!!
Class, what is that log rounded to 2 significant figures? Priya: -0.015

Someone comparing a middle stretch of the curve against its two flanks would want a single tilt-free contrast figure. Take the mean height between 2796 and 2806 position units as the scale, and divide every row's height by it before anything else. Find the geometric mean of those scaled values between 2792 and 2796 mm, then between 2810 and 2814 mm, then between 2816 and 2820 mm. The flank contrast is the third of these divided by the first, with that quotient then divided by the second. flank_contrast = 0.97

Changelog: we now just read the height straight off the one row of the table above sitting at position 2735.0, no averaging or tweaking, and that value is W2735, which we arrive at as 266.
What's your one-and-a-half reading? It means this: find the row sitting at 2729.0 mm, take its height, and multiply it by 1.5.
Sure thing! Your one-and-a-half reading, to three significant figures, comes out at 393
